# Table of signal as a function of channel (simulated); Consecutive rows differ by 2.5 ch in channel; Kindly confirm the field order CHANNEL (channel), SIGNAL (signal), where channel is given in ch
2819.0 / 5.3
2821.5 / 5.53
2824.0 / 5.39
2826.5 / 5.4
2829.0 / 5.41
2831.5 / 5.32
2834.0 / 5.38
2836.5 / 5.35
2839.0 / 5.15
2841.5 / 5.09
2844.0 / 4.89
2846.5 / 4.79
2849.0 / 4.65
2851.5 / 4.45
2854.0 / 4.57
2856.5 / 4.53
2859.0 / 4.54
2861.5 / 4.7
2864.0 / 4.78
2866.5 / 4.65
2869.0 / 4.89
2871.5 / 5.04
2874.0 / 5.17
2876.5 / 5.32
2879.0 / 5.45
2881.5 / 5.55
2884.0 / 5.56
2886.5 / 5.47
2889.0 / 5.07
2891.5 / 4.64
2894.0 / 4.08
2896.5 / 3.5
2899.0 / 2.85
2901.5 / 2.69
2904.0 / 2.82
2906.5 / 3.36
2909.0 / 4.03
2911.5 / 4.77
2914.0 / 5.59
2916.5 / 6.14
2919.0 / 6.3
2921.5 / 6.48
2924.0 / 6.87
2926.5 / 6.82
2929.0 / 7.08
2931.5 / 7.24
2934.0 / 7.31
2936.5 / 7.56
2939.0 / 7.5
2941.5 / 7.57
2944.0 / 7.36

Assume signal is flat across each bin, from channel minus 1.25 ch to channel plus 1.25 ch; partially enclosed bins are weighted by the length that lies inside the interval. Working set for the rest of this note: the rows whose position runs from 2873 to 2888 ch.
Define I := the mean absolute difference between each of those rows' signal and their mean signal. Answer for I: 0.12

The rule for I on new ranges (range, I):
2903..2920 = 1.12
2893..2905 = 0.48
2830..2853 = 0.28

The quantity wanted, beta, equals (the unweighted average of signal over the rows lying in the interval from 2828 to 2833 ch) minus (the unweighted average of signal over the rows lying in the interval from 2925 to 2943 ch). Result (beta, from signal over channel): -2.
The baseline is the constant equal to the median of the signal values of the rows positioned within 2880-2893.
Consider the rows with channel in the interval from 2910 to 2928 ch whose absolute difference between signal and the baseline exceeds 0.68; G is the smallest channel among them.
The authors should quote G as 2911.5 ch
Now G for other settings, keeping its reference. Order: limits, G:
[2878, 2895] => 2891.5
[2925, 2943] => 2926.5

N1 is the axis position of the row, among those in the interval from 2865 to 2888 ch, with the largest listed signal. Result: 2884.0 ch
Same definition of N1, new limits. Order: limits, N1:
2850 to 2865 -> 2864.0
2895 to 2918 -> 2916.5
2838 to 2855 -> 2839.0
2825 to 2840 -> 2829.0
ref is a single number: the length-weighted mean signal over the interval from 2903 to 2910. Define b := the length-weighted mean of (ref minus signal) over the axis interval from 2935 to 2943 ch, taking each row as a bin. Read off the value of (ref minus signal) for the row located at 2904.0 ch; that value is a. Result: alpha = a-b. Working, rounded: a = 1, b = -4.1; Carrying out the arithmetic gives 4.7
